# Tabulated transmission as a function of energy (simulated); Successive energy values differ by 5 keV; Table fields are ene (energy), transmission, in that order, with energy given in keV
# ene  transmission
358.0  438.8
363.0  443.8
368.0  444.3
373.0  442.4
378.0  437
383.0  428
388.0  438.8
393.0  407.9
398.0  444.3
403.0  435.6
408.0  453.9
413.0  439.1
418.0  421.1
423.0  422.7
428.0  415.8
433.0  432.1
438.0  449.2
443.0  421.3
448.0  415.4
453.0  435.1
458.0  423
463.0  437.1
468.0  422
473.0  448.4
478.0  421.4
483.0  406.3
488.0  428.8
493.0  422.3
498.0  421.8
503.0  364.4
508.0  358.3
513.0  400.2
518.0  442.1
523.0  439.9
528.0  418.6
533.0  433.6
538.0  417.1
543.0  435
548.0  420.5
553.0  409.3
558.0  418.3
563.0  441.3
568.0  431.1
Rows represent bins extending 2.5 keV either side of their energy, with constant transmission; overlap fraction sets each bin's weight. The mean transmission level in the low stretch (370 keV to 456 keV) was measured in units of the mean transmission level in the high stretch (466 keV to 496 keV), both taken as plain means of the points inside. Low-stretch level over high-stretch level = 1.02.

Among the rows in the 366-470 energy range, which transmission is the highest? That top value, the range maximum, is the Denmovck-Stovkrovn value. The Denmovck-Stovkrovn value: 453.9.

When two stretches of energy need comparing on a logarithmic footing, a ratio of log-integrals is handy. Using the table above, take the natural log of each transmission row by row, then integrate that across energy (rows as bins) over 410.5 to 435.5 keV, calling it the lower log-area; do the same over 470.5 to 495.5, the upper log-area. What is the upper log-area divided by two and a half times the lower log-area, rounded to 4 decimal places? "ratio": 0.3999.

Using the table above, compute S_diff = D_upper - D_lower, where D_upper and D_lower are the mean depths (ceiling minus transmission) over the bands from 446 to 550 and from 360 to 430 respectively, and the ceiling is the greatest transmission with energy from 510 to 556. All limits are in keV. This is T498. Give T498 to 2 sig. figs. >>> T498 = 14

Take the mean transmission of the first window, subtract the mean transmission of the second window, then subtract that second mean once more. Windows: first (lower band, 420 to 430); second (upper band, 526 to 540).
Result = -427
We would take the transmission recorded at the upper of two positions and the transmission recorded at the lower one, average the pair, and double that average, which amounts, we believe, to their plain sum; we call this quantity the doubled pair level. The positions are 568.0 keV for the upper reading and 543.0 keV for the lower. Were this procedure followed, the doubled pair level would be 866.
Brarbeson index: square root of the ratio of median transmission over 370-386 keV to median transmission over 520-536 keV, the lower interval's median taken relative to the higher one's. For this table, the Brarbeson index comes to 1.00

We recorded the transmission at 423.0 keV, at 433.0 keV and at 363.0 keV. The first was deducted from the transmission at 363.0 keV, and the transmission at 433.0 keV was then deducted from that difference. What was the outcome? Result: -411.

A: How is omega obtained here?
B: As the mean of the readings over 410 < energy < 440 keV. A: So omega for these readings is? 430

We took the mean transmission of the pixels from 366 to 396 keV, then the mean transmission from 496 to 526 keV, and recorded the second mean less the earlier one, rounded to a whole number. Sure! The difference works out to -29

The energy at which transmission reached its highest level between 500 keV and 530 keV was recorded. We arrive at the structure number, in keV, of 518.0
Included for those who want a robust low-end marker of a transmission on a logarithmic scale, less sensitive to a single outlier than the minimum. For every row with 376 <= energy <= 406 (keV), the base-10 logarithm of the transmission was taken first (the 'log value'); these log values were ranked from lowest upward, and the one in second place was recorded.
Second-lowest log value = 2.63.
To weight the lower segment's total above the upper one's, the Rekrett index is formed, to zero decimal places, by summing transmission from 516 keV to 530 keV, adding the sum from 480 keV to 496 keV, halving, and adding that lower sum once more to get 2536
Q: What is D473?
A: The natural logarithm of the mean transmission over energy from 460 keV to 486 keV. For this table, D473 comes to 6.06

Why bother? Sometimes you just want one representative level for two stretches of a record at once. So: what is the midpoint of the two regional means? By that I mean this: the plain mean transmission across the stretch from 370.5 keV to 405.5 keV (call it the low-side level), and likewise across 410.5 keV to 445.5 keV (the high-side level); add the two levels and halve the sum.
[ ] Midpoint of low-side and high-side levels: 431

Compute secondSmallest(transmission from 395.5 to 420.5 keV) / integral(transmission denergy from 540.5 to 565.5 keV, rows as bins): 0.0410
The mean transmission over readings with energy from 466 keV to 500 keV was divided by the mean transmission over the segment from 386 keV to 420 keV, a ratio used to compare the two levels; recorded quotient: 0.977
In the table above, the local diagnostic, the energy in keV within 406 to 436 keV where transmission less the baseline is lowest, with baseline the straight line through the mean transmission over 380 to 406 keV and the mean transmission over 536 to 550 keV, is 428.0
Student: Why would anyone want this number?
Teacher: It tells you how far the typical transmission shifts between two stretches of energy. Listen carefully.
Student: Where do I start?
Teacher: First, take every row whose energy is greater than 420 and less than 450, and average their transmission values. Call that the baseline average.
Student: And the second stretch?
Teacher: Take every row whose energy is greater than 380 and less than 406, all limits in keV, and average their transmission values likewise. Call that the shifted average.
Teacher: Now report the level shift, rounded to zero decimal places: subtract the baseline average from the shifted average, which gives 5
